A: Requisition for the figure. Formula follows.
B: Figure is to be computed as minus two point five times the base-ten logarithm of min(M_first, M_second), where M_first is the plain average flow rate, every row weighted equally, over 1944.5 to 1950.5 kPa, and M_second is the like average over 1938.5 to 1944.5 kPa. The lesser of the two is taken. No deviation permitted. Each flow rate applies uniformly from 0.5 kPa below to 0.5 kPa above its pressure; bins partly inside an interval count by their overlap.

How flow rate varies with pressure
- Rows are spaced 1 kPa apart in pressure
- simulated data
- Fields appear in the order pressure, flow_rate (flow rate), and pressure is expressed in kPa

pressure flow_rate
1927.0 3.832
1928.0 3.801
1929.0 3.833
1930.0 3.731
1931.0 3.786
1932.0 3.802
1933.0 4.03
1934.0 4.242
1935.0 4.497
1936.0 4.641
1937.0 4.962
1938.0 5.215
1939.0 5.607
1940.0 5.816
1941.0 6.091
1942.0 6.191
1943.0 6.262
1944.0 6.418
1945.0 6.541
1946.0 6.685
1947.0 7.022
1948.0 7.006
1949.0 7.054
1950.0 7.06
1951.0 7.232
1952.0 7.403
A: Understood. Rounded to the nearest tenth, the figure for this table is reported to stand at -2.0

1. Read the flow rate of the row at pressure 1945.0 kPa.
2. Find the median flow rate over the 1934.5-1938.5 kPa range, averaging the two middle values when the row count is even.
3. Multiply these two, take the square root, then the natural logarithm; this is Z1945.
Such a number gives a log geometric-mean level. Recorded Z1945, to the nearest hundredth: 1.72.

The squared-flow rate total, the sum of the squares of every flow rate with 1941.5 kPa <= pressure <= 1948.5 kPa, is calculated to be 305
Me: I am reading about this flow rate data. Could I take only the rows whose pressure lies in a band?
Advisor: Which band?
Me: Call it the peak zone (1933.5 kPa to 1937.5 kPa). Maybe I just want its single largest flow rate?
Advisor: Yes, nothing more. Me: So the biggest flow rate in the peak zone 4.962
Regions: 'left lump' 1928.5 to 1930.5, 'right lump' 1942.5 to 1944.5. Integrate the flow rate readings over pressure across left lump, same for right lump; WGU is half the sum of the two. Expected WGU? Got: 10.1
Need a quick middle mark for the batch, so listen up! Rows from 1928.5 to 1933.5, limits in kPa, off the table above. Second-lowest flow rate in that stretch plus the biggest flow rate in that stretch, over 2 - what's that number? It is 3.9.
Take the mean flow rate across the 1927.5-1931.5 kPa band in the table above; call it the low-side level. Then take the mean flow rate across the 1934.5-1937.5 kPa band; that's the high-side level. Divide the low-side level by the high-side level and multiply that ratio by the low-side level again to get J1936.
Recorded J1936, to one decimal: 3.1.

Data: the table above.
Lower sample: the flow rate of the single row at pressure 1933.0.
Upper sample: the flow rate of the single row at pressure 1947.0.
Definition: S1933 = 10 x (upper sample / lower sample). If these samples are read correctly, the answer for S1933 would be 17.4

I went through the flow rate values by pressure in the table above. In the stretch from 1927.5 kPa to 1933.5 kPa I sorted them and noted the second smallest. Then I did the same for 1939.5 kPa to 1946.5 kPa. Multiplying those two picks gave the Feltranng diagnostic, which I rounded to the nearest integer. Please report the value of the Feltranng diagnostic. 23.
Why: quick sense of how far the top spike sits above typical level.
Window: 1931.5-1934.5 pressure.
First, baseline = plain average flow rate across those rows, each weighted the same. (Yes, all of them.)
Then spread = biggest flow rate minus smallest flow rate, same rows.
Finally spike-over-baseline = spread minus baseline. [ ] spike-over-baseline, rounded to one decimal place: -3.6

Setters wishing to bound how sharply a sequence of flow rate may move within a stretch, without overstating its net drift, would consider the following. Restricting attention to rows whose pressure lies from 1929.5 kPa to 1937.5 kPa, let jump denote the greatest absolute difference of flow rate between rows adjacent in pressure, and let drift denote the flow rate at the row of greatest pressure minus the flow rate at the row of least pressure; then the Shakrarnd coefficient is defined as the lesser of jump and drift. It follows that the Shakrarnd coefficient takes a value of 0.32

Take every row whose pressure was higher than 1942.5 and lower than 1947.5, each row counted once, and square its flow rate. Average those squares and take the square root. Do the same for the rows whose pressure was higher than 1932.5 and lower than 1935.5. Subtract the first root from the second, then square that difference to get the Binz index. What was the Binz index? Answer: 5.4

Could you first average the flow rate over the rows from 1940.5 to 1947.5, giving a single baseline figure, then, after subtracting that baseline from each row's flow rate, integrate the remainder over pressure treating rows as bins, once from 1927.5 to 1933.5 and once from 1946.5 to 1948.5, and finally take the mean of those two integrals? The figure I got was -7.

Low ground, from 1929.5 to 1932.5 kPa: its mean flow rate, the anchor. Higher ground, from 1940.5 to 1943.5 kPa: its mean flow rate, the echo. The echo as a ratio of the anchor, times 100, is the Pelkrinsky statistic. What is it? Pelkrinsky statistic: 164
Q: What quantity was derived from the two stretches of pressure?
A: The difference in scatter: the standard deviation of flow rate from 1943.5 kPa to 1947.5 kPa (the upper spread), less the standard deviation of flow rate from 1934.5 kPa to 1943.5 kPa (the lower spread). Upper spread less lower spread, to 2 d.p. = -0.41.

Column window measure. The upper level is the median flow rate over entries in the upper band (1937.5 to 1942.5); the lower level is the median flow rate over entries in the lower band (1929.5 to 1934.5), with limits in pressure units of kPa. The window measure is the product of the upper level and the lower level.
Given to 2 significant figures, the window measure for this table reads 22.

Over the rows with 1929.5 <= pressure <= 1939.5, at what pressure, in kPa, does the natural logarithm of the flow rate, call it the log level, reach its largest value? 1939.0 kPa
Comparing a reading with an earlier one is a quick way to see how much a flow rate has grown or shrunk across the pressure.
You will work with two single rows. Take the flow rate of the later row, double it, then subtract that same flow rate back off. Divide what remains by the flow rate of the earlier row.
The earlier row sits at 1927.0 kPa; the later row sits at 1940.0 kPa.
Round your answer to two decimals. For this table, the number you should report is 1.52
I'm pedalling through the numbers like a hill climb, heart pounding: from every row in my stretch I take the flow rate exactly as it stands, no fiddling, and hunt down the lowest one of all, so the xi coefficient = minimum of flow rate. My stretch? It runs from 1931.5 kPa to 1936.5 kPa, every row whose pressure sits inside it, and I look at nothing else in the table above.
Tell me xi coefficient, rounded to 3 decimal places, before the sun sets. 3.802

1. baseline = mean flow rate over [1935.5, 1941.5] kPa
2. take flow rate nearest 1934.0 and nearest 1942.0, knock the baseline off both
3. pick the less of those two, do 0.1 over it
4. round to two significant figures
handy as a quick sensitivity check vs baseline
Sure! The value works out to -0.087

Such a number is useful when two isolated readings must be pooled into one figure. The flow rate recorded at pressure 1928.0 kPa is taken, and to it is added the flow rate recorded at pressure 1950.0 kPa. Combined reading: 10.9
